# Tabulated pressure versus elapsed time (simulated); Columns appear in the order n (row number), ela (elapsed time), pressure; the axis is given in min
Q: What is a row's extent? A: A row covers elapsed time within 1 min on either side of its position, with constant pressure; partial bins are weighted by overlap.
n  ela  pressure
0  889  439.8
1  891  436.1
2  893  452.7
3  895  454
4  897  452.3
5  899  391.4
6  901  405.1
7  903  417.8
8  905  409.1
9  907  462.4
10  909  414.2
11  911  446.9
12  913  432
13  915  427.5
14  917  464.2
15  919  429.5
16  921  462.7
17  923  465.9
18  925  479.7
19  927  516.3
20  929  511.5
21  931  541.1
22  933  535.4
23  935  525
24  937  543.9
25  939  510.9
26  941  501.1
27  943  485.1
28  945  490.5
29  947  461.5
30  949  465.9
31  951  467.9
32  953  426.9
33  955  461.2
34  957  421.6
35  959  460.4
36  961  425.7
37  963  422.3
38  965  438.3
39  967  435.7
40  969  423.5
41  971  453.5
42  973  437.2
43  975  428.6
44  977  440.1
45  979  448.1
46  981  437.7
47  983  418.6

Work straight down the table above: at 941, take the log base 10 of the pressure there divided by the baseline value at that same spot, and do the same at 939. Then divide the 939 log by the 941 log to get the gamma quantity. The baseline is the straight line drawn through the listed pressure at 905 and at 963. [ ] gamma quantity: 1.1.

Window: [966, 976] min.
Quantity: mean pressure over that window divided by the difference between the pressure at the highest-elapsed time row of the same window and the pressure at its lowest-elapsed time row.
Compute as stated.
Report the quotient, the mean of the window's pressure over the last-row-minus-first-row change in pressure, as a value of -61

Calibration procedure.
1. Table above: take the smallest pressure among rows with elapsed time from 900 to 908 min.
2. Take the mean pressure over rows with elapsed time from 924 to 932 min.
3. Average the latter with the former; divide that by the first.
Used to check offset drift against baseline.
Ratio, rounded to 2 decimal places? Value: 1.13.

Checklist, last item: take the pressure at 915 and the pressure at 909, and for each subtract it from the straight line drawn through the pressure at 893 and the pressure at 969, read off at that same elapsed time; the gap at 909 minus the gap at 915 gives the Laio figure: 16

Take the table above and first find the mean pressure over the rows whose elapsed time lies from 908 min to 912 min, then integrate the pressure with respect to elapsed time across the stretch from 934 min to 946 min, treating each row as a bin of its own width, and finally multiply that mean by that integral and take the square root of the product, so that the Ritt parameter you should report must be 1622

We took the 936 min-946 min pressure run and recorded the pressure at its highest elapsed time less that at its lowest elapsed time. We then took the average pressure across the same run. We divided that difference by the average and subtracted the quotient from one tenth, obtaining 0.21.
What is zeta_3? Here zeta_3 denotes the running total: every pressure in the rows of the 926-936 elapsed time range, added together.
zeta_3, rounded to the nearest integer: 2629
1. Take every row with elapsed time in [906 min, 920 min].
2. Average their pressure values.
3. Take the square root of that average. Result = 21.0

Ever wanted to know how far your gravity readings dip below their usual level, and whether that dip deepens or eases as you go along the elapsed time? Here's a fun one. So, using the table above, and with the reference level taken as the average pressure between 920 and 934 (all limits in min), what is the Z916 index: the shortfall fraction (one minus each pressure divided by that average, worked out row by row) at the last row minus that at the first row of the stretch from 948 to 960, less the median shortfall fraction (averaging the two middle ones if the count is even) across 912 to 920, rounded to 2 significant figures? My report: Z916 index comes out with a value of -0.13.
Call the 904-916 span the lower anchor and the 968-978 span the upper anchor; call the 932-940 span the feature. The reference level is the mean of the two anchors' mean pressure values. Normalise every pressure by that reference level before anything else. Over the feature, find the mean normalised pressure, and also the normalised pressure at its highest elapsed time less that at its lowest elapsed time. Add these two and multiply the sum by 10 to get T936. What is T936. 11.6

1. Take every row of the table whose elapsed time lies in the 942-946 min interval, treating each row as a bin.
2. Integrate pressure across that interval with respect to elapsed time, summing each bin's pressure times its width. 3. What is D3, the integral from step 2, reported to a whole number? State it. 1951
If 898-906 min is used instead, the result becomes 3247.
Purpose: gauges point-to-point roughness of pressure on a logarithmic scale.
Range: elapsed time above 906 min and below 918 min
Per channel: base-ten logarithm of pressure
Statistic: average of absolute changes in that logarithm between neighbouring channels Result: 0.027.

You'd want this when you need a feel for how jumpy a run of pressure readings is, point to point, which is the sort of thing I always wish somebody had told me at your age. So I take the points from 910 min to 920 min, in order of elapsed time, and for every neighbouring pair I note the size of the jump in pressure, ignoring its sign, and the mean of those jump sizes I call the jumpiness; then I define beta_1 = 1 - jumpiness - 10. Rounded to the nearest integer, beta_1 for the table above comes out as -32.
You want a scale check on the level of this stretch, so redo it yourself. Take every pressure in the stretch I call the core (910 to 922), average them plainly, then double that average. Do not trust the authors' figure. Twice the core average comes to 888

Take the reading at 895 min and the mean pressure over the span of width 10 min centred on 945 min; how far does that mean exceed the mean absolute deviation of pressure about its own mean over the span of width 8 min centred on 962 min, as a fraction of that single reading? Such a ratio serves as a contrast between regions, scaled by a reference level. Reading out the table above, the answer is 1.03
